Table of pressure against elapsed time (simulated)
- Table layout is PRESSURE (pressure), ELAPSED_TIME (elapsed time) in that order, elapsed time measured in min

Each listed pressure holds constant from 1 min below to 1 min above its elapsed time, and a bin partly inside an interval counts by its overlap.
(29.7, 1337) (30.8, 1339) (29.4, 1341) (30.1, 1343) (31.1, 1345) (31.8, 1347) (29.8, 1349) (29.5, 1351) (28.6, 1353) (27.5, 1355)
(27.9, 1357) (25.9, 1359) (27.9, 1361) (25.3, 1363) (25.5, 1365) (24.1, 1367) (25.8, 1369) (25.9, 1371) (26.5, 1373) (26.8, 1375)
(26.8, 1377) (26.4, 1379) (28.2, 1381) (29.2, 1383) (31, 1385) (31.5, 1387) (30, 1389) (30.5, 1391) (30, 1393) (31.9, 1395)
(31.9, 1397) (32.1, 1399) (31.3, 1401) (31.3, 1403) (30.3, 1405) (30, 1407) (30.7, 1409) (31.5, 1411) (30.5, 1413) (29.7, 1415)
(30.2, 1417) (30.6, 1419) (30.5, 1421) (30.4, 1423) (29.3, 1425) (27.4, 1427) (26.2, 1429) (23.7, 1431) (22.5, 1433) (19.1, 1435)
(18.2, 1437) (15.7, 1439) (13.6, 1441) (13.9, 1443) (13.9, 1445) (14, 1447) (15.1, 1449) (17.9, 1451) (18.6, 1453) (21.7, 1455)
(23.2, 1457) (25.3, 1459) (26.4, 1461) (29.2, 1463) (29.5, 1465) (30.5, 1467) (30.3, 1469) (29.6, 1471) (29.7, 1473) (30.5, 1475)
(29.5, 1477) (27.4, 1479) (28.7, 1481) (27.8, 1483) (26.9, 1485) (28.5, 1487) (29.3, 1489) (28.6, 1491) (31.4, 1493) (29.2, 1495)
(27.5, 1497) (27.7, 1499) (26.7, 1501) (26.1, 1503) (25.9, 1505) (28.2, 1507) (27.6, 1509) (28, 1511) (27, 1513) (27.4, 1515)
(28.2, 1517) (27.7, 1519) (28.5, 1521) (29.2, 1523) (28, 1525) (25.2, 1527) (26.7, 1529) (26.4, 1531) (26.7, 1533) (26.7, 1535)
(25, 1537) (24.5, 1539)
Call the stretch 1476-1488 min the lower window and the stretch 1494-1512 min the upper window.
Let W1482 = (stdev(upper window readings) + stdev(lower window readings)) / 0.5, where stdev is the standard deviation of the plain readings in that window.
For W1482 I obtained 4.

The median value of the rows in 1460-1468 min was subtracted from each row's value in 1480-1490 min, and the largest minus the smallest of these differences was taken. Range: 2.4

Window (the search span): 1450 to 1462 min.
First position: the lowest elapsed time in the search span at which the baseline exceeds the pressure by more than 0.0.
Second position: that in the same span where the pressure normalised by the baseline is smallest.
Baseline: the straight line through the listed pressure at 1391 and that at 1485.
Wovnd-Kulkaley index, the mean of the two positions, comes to 1451 min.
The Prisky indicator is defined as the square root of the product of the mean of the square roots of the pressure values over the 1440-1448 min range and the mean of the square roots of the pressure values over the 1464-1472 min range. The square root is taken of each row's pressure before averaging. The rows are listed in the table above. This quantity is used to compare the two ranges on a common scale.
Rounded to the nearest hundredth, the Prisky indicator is 4.51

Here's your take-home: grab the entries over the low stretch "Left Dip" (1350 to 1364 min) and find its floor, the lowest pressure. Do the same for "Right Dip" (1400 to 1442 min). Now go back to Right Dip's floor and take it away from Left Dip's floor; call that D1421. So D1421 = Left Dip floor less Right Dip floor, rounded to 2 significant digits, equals 12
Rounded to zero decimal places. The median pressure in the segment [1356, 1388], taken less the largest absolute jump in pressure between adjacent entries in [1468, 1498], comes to 24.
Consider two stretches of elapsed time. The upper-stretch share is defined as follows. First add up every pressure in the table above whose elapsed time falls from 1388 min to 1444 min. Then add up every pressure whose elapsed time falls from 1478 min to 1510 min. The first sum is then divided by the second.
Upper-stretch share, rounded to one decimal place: 1.7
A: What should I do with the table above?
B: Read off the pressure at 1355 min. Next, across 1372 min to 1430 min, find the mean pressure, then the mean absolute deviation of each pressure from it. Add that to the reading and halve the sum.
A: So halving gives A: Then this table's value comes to 14.5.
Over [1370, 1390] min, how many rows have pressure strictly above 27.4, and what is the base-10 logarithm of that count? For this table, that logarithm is 0.70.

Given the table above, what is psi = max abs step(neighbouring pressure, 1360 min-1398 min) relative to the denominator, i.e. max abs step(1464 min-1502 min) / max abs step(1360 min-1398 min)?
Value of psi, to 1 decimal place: 1.1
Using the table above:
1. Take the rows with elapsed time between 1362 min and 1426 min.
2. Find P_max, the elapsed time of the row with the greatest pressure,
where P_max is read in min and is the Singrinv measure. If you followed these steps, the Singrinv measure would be 1399 min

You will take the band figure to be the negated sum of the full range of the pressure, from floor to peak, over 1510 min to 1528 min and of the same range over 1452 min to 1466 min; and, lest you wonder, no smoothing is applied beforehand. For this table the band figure -15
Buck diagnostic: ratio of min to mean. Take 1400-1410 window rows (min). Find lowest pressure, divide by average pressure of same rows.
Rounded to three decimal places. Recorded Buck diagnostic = 0.977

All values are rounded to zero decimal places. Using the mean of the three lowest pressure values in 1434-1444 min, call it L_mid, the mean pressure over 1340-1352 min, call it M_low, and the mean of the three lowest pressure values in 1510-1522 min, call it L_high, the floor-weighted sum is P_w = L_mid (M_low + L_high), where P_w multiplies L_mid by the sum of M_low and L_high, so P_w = 830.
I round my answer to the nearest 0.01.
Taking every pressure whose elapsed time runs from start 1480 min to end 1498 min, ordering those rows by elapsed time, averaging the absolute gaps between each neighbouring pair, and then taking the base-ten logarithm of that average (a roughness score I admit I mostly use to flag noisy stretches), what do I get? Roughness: 0.16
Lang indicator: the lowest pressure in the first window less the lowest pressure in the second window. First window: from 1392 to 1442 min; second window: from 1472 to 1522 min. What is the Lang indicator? -12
